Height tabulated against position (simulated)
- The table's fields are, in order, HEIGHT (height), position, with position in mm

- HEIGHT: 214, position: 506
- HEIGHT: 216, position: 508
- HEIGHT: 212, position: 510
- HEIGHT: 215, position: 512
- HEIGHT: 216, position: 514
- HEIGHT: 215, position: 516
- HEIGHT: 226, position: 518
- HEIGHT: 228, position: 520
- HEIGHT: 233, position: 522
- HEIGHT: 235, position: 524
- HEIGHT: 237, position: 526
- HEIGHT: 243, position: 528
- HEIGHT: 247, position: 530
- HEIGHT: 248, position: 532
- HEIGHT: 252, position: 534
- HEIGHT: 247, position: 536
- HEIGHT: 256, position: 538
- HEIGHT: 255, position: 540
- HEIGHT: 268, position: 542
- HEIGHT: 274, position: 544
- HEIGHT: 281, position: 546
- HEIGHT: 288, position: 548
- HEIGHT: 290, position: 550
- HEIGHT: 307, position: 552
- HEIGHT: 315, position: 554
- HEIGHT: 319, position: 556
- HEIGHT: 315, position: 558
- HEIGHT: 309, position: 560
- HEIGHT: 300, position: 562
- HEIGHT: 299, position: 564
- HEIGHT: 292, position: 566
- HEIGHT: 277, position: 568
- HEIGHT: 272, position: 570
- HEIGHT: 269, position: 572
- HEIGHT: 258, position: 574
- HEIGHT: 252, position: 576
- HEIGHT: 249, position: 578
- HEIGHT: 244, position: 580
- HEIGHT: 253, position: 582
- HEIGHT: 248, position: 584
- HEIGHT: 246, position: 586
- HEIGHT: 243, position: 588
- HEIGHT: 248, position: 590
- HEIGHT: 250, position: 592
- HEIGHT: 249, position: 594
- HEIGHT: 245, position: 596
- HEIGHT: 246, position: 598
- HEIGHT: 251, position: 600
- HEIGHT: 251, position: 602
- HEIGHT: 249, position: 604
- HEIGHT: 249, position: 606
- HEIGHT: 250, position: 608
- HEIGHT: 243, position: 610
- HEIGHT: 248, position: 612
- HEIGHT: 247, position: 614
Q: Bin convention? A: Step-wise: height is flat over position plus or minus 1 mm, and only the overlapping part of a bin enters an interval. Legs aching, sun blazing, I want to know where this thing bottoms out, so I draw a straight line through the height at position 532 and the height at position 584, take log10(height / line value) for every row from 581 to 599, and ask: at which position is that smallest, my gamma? 588 mm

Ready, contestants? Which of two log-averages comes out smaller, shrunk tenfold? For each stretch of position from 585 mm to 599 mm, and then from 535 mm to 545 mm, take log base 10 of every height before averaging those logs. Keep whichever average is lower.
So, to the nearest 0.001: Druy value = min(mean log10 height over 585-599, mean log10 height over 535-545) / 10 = 0.239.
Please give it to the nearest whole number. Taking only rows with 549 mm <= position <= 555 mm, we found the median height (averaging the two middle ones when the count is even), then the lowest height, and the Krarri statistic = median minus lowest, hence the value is 17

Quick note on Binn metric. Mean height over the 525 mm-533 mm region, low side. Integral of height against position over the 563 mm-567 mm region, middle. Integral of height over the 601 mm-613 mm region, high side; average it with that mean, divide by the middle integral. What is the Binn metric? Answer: 1.4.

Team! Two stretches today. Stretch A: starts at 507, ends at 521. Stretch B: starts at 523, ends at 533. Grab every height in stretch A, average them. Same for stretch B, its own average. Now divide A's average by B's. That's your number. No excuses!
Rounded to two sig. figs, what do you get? 0.90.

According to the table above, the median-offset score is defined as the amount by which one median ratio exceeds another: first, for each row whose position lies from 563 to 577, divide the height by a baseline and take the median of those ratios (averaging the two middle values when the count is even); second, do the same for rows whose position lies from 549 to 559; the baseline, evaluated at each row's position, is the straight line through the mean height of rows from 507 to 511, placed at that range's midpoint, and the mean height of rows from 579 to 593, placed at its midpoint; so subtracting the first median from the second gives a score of 0.21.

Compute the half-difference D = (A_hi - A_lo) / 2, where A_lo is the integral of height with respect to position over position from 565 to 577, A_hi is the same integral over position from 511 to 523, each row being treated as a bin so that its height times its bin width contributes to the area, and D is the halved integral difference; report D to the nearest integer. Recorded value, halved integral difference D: -287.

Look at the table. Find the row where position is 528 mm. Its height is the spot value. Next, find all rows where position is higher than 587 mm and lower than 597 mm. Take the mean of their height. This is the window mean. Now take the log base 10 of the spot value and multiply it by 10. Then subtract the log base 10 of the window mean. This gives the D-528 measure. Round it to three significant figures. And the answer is 21.5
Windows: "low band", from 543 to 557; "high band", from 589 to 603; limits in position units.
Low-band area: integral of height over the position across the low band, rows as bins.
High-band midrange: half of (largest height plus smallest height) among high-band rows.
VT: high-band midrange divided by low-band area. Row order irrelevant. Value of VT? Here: 0.060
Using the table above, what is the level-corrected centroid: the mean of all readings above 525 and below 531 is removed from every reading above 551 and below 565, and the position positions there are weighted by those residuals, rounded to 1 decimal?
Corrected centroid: 557.7 mm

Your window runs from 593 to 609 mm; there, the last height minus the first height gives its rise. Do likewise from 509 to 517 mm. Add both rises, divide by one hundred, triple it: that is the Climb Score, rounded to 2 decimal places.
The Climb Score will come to 0.12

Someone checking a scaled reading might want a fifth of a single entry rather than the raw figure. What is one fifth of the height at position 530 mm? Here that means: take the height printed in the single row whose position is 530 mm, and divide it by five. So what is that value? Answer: 49.40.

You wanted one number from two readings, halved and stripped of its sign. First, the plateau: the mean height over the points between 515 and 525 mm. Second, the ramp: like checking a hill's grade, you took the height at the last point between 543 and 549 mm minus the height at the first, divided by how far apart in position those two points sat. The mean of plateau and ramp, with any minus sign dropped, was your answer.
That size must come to 115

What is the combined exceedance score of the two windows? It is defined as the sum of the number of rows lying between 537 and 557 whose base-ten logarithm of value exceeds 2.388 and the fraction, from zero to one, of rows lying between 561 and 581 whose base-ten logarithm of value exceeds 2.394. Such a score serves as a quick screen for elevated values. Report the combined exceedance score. 11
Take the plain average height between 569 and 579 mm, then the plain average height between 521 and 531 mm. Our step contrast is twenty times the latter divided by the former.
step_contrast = 18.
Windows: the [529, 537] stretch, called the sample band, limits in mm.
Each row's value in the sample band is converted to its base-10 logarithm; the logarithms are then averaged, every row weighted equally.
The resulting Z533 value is 2.40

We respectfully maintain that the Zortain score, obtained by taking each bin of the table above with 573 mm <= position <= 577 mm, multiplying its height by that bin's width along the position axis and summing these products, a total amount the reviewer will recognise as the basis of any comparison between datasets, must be 1020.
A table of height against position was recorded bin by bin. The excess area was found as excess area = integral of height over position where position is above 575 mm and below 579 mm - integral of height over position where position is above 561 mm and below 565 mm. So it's -196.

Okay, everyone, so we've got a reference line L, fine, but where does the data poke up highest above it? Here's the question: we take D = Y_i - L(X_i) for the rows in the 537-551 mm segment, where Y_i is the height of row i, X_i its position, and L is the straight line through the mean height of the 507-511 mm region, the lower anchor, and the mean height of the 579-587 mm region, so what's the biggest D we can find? 57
